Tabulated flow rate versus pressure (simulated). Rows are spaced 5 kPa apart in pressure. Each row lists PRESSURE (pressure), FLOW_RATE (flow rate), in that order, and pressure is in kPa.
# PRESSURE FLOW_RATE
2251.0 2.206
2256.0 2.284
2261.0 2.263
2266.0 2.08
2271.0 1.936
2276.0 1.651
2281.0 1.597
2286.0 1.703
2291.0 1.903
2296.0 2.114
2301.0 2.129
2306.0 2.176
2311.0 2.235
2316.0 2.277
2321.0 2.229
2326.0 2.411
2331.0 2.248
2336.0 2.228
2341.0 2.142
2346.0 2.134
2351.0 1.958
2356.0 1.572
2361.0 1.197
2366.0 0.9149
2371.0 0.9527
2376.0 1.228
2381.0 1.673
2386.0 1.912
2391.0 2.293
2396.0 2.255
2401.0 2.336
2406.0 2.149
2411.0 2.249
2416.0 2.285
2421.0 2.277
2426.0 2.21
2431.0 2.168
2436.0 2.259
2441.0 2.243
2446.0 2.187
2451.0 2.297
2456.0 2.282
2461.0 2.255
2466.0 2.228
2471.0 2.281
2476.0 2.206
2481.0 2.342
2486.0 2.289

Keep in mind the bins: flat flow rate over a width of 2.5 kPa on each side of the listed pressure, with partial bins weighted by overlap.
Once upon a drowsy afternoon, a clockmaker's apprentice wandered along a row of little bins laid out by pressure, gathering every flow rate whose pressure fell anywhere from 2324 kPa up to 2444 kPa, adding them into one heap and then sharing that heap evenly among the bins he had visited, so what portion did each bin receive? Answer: 1.97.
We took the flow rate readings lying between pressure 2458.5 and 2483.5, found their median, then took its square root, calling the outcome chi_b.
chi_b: 1.50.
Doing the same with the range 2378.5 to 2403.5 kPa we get 1.50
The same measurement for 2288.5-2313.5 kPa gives 1.46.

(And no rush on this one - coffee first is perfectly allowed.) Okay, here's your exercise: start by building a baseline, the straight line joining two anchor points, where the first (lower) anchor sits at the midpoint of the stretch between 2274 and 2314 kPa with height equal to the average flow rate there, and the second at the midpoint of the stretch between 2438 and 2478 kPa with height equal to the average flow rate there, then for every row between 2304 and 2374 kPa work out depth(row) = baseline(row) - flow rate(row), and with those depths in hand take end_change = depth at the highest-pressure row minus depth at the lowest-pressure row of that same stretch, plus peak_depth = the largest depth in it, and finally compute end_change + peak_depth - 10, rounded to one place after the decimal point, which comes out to -7.5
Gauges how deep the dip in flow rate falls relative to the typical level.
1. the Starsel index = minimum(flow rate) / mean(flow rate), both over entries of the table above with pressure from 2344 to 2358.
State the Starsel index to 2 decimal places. 0.83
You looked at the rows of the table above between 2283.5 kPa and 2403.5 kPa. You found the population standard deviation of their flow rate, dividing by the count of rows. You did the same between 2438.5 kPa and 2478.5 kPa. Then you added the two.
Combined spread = 0.47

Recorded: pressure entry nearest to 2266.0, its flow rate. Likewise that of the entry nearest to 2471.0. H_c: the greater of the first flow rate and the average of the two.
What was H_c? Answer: 2.18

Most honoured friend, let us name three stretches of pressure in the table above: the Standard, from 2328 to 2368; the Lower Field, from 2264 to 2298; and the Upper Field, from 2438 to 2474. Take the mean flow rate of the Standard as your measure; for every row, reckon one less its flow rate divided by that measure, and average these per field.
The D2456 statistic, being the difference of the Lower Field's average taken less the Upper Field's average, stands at 0.2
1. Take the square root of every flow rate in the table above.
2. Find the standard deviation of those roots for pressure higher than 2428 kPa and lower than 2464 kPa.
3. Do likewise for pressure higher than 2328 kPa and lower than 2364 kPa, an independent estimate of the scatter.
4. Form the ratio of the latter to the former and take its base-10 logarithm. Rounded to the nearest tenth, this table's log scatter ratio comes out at 1.0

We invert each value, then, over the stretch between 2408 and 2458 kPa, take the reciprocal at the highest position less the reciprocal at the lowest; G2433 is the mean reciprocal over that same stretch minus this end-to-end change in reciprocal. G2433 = 0.45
